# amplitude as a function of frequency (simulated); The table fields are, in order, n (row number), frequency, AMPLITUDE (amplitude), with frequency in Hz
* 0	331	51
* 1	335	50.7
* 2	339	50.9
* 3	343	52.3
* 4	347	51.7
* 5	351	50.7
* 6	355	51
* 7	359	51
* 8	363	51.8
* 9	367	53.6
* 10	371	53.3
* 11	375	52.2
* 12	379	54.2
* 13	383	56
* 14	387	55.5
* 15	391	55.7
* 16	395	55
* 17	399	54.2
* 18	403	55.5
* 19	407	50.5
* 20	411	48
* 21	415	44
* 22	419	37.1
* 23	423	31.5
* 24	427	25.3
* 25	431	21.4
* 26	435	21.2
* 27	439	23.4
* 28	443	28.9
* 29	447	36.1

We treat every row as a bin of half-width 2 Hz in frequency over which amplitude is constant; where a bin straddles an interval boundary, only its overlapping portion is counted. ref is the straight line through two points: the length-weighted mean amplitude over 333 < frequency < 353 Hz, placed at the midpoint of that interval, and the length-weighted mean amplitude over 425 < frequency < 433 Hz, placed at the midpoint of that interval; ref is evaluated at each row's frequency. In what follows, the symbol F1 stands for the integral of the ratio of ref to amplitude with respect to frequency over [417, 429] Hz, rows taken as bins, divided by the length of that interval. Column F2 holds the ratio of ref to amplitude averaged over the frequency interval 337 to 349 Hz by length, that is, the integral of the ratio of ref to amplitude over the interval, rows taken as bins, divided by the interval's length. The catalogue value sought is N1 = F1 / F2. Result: 0.83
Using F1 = 0.82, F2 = 0.99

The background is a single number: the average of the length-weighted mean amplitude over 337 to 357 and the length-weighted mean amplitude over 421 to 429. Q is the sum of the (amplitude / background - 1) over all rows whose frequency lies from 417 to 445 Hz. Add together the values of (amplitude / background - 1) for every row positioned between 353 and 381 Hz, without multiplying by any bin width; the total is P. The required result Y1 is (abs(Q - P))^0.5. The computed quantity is 2.1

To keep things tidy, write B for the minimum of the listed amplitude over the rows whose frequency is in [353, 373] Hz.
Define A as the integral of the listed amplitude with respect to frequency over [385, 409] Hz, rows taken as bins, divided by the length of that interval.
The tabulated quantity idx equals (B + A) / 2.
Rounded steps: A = 54.4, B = 51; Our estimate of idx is 53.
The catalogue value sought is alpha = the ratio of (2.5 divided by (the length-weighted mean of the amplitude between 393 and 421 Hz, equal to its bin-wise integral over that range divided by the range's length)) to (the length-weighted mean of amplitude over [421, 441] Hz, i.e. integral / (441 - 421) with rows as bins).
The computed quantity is 0.0021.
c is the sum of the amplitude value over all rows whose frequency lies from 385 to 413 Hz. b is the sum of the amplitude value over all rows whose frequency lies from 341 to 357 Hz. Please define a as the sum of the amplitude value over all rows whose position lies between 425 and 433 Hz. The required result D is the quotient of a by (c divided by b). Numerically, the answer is 26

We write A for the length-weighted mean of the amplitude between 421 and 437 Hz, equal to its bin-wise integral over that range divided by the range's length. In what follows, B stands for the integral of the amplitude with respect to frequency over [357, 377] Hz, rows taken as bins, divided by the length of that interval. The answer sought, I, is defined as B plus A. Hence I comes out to 77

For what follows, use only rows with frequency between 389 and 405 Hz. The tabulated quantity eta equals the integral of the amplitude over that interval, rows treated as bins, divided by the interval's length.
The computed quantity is 55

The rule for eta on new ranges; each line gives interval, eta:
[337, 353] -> 51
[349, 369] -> 52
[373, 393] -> 55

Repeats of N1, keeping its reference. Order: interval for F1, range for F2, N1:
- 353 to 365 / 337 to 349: 0.91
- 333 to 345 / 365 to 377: 1.29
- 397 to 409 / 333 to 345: 0.58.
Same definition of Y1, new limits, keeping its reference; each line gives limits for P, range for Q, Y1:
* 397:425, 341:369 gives 1.0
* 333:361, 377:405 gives 0.8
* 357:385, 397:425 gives 1.1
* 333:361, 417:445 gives 2.1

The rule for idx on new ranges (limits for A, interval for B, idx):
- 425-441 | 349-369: 37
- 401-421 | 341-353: 49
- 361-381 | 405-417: 49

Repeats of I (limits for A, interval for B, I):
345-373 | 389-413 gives 105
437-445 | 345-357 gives 77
